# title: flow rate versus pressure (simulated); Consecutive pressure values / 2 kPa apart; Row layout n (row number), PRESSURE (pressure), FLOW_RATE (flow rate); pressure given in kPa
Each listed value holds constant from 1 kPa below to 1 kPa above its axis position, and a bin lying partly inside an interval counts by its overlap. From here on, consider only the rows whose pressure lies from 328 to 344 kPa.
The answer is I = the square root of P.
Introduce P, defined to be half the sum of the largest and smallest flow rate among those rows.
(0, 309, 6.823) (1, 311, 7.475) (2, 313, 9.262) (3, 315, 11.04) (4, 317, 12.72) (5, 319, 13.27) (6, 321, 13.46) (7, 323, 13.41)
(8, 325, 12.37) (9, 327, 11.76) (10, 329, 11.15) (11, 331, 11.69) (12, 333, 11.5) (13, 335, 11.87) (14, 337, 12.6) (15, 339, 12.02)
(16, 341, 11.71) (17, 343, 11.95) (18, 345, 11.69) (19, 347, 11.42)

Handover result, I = 3.45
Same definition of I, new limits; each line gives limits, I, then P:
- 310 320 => 3.22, 10.4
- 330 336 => 3.42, 11.7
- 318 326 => 3.59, 12.9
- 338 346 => 3.44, 11.9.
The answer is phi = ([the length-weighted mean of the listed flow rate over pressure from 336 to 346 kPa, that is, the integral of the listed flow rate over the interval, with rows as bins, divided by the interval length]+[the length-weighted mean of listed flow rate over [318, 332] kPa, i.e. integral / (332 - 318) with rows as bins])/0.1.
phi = 244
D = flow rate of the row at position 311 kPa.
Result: 7.475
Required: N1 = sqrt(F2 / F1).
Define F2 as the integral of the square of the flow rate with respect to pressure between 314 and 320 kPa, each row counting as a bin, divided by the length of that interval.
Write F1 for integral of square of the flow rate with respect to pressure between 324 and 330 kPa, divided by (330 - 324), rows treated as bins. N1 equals 1.05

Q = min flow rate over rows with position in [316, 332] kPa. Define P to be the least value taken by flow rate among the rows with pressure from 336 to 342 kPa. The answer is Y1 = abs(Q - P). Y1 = 0.6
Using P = 11.71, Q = 11.15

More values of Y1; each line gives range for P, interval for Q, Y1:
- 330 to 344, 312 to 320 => 2.2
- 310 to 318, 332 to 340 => 4.0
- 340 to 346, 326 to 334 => 0.5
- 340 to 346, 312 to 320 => 2.4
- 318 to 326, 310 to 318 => 4.9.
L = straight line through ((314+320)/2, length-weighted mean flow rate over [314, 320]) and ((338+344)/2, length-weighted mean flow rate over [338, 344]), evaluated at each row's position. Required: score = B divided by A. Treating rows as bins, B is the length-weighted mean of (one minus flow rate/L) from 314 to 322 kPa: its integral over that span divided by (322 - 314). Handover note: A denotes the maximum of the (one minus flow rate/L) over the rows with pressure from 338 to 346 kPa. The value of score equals -1.6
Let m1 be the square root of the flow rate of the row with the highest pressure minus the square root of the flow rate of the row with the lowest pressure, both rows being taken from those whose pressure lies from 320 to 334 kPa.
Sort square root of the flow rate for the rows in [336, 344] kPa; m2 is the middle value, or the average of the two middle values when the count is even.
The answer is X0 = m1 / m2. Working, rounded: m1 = -0.28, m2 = 3.46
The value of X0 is -0.08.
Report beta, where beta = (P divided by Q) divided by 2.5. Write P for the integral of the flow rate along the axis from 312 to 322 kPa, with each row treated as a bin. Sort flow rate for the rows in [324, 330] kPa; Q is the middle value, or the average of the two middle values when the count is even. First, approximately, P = 120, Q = 11.8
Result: 4.1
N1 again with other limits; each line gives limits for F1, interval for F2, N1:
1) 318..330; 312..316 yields 0.81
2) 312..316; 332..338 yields 1.18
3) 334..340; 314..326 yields 1.05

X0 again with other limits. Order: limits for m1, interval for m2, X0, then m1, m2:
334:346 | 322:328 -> -0.01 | -0.03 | 3.52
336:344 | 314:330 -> -0.03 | -0.09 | 3.54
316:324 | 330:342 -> 0.03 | 0.10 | 3.43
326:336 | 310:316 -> 0.01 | 0.02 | 3.04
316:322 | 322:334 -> 0.03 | 0.10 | 3.42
